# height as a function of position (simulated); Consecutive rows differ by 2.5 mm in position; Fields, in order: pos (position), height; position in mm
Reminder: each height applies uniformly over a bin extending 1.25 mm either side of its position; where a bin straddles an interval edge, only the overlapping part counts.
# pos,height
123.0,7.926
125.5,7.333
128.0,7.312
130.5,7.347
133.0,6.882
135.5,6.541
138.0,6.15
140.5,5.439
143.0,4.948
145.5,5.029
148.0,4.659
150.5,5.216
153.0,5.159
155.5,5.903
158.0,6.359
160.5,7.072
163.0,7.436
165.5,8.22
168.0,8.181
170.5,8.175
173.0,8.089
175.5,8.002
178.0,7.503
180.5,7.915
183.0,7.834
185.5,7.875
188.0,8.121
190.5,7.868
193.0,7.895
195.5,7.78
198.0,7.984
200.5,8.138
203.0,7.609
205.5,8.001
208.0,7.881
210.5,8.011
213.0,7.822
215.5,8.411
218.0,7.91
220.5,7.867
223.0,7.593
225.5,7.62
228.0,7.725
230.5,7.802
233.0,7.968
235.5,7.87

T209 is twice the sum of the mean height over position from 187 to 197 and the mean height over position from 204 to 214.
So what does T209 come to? 32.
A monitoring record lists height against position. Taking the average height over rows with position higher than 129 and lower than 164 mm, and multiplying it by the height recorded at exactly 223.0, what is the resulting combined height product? 45.6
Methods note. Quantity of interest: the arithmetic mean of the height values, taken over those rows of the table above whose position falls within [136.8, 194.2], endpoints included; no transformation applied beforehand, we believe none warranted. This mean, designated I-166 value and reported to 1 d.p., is 6.9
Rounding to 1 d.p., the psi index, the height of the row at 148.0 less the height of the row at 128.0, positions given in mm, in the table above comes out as -2.7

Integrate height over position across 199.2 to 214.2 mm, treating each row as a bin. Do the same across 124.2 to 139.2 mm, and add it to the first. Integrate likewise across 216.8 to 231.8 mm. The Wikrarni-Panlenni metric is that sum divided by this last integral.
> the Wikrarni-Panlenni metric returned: 1.91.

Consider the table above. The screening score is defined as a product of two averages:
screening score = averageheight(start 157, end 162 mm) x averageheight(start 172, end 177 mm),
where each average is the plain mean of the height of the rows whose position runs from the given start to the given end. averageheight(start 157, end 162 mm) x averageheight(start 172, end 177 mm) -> 54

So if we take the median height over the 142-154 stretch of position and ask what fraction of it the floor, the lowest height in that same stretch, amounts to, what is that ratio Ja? 0.93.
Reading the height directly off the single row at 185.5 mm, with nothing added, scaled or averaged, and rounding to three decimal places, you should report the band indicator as 7.875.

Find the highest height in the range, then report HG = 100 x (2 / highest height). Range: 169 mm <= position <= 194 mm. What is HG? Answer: 24.5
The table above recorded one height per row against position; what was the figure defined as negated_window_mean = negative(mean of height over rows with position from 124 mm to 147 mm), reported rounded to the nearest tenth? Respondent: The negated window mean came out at -6.3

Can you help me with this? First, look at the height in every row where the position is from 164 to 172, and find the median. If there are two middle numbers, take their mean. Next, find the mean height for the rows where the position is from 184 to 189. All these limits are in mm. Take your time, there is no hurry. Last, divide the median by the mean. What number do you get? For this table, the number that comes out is 1.0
